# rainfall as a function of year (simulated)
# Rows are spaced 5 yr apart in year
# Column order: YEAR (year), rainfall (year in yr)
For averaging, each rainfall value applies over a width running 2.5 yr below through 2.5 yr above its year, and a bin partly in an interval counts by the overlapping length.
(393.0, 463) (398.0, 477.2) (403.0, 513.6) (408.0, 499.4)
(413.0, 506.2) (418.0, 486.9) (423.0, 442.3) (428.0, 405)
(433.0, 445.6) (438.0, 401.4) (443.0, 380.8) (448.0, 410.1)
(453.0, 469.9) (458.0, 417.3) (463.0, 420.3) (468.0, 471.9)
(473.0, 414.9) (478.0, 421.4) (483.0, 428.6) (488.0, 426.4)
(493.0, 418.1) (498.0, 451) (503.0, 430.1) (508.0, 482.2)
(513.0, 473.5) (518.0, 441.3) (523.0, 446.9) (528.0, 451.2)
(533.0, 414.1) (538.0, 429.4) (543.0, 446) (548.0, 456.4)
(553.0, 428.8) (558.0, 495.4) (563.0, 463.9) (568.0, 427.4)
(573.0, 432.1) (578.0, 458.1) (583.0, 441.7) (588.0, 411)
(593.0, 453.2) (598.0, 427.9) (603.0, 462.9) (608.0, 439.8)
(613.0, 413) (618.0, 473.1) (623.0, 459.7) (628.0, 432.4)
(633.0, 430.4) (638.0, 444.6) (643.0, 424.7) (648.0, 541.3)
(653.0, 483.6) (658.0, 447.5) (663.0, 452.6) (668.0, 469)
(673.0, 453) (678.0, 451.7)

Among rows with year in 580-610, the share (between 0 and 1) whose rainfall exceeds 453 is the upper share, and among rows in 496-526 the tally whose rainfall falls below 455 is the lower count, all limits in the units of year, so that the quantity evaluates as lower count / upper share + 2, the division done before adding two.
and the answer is 14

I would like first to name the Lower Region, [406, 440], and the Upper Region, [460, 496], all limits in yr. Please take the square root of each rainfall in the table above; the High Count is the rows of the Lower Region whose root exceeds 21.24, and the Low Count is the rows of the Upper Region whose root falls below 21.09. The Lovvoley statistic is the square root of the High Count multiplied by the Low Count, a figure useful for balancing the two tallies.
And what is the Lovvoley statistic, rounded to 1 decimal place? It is 4.2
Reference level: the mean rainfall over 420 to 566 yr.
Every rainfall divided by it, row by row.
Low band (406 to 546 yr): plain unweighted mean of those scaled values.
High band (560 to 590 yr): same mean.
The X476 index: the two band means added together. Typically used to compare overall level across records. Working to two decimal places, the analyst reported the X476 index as 2.01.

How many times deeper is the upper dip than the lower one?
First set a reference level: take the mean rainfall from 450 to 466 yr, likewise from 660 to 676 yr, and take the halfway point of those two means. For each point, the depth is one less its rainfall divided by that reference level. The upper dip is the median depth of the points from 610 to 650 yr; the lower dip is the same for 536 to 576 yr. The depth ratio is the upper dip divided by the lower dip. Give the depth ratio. 1.1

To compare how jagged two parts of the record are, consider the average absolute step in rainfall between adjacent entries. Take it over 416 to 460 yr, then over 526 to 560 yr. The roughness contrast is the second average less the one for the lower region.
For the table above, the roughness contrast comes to -12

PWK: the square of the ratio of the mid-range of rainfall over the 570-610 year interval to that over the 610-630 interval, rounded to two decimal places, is 0.97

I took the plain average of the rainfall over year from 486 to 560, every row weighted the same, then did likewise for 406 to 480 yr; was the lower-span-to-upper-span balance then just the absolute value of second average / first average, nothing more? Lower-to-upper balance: 0.985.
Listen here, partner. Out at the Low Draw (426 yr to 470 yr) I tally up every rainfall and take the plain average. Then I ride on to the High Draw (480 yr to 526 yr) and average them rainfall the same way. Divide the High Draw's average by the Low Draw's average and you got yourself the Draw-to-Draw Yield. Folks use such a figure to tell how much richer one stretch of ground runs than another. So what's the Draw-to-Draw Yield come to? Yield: 1.05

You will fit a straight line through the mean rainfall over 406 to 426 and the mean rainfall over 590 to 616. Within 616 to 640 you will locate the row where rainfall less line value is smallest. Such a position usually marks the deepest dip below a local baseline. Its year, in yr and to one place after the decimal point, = 633.0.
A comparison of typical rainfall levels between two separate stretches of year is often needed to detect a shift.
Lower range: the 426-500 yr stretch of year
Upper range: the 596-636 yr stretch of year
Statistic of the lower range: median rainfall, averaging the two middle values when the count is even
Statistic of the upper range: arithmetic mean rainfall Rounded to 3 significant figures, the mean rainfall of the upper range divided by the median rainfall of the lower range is 1.05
